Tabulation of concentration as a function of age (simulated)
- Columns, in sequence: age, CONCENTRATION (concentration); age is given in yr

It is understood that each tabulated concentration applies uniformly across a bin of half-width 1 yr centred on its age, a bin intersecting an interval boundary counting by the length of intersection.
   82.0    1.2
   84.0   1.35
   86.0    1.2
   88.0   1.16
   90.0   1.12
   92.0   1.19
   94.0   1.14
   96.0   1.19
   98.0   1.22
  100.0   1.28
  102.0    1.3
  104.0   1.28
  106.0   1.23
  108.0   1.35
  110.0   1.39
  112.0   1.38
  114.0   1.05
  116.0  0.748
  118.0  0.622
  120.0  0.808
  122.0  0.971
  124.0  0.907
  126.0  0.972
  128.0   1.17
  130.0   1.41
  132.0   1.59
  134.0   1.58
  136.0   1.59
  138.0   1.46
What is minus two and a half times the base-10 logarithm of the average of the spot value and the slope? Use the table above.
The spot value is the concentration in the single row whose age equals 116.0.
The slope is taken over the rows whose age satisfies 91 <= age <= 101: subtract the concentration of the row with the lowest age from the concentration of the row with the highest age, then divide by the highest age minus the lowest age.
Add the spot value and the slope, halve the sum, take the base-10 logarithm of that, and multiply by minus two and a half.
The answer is 1.1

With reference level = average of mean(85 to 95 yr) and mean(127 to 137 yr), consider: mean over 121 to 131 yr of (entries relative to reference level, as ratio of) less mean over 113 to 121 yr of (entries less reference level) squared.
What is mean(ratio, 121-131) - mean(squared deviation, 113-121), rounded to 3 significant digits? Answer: 0.544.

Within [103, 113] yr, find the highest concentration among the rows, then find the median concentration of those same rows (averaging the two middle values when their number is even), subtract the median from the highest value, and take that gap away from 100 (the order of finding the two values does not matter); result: 100.0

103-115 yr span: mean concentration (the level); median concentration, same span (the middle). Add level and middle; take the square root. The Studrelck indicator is 1.61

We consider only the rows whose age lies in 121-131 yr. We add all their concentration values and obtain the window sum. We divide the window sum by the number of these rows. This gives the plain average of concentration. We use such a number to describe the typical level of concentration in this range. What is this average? 1.09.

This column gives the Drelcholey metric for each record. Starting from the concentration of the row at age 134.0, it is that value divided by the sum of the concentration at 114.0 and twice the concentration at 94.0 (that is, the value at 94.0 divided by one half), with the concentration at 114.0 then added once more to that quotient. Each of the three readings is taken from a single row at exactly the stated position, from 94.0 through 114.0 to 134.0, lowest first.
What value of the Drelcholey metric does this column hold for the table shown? 1.52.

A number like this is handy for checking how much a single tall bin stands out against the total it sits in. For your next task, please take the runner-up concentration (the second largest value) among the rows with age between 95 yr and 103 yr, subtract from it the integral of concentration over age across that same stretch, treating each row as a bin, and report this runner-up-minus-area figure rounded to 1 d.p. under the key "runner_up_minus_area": -8.7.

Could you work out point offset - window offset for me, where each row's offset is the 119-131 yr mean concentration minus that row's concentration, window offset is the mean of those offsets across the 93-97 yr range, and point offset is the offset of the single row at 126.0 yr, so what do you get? 0.19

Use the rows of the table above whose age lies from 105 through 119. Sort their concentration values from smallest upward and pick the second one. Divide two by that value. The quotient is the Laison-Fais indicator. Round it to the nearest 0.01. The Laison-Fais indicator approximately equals 2.67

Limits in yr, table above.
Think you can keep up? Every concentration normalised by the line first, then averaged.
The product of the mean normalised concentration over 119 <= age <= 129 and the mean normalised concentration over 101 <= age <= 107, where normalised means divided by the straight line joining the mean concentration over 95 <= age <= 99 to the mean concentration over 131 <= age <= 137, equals 0.65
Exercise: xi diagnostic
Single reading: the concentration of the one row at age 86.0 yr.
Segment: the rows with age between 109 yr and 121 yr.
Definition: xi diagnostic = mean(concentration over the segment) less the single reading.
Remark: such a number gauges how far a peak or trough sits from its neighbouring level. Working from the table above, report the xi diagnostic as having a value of -0.20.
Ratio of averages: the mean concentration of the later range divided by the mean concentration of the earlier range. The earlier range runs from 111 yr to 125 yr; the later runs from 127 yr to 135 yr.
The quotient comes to 1.55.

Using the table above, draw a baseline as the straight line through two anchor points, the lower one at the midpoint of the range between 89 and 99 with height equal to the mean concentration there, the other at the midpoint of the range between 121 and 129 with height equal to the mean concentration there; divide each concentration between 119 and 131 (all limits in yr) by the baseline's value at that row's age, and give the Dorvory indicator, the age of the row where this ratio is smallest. 120.0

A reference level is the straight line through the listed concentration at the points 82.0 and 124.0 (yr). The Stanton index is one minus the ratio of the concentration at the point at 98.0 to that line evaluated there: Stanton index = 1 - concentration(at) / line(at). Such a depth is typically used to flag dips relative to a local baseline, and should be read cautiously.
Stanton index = -0.12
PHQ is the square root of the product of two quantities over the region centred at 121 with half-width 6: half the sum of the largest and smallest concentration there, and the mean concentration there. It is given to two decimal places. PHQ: 0.82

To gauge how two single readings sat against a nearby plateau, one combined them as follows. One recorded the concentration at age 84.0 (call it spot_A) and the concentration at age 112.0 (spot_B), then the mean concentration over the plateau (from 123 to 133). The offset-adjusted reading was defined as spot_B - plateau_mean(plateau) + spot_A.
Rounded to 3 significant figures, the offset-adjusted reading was 1.52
